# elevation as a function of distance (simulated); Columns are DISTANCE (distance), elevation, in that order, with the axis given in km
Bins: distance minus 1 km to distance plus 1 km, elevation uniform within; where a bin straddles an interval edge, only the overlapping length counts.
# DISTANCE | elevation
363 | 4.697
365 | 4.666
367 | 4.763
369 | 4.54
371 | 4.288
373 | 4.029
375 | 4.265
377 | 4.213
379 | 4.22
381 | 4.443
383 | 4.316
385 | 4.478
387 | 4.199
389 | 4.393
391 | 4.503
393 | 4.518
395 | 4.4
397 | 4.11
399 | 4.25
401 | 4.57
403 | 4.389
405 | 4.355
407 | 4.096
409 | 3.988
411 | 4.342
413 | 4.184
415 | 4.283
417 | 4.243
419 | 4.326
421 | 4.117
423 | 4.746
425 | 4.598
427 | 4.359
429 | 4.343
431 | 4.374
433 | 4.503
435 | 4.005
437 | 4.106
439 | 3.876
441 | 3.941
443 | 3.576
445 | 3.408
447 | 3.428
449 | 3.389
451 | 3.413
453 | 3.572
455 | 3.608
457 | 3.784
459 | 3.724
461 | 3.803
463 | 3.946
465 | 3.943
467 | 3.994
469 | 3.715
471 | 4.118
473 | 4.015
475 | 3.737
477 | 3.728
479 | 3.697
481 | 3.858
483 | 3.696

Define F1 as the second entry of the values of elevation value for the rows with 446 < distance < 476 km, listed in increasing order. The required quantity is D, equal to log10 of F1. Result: 0.53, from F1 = 3.413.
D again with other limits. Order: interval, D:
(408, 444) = 0.59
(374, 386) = 0.63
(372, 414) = 0.61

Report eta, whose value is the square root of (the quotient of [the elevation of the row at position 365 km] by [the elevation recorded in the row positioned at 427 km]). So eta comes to 1.03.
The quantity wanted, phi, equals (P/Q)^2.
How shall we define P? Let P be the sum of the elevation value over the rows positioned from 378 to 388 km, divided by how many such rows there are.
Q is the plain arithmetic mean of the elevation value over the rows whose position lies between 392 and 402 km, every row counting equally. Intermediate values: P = 4.33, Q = 4.37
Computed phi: 0.98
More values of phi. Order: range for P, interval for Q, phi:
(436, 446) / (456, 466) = 0.97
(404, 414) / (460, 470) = 1.17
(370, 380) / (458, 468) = 1.17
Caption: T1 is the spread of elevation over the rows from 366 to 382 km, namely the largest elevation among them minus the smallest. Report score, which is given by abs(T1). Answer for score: 0.73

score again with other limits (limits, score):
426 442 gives 0.63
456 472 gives 0.40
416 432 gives 0.63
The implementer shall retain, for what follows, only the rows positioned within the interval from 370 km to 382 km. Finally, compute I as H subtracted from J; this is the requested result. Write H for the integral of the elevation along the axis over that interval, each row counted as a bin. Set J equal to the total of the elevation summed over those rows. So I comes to -25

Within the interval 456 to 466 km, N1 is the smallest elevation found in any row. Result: 3.724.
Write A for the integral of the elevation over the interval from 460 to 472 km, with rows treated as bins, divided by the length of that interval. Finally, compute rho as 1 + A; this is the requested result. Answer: 4.92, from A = 3.92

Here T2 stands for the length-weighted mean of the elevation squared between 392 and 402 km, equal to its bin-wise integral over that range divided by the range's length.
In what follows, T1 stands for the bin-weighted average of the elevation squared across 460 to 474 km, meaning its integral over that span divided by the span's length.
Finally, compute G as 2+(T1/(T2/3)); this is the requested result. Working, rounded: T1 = 15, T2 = 19.1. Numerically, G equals 4.4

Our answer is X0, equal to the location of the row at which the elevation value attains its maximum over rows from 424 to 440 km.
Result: 425 km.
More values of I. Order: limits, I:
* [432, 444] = -24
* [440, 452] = -21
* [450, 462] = -22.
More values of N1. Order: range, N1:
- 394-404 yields 4.11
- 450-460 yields 3.413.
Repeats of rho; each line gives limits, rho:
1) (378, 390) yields 5.34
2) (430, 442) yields 5.13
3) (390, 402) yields 5.39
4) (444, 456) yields 4.47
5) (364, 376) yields 5.43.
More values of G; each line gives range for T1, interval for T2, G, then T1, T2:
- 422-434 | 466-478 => 6.0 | 20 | 15.1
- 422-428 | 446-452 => 7.4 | 21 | 11.6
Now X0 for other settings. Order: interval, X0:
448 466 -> 463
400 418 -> 401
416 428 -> 423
